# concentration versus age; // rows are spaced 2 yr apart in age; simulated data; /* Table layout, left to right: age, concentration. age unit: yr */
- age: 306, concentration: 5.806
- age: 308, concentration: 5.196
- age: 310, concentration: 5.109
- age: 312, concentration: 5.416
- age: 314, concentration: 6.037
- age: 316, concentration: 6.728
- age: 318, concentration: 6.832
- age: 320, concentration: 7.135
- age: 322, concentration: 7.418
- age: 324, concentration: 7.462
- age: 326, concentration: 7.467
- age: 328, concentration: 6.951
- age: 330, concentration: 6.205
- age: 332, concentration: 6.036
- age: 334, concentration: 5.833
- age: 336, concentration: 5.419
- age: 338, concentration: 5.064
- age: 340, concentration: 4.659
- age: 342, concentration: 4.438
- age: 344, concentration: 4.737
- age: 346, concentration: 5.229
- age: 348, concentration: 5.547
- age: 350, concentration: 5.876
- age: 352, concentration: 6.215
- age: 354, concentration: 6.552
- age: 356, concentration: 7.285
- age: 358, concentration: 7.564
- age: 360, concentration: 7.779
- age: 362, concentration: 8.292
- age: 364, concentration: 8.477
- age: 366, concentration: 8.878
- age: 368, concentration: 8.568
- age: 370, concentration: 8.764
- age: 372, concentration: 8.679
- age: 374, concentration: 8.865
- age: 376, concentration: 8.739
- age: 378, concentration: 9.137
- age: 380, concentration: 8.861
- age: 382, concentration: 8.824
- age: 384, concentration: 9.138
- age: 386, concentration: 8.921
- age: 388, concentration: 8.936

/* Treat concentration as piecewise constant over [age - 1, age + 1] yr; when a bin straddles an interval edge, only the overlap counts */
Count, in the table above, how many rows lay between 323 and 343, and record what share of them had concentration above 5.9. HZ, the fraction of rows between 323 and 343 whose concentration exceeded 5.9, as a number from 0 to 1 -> 0.50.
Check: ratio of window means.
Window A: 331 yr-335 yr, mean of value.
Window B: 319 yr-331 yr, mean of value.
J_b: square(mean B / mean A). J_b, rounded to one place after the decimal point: 1.4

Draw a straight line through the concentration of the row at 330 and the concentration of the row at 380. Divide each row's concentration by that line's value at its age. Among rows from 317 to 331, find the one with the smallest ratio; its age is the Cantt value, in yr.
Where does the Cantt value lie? 330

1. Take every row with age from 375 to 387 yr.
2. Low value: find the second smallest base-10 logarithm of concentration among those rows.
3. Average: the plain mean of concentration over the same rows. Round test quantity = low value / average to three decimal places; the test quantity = 0.106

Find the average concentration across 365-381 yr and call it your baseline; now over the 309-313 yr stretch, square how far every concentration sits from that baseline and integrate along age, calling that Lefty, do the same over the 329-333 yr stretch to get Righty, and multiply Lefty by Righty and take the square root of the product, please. 38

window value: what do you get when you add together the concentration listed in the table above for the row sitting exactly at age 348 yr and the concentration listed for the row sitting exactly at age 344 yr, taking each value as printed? 10.3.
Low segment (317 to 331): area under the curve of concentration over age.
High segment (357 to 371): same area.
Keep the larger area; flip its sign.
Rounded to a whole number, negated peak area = -117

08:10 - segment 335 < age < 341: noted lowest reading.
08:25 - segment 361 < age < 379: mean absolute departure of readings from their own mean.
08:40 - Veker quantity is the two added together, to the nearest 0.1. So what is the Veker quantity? 4.8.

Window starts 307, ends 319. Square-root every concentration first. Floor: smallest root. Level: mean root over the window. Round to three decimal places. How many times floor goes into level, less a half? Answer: 0.572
